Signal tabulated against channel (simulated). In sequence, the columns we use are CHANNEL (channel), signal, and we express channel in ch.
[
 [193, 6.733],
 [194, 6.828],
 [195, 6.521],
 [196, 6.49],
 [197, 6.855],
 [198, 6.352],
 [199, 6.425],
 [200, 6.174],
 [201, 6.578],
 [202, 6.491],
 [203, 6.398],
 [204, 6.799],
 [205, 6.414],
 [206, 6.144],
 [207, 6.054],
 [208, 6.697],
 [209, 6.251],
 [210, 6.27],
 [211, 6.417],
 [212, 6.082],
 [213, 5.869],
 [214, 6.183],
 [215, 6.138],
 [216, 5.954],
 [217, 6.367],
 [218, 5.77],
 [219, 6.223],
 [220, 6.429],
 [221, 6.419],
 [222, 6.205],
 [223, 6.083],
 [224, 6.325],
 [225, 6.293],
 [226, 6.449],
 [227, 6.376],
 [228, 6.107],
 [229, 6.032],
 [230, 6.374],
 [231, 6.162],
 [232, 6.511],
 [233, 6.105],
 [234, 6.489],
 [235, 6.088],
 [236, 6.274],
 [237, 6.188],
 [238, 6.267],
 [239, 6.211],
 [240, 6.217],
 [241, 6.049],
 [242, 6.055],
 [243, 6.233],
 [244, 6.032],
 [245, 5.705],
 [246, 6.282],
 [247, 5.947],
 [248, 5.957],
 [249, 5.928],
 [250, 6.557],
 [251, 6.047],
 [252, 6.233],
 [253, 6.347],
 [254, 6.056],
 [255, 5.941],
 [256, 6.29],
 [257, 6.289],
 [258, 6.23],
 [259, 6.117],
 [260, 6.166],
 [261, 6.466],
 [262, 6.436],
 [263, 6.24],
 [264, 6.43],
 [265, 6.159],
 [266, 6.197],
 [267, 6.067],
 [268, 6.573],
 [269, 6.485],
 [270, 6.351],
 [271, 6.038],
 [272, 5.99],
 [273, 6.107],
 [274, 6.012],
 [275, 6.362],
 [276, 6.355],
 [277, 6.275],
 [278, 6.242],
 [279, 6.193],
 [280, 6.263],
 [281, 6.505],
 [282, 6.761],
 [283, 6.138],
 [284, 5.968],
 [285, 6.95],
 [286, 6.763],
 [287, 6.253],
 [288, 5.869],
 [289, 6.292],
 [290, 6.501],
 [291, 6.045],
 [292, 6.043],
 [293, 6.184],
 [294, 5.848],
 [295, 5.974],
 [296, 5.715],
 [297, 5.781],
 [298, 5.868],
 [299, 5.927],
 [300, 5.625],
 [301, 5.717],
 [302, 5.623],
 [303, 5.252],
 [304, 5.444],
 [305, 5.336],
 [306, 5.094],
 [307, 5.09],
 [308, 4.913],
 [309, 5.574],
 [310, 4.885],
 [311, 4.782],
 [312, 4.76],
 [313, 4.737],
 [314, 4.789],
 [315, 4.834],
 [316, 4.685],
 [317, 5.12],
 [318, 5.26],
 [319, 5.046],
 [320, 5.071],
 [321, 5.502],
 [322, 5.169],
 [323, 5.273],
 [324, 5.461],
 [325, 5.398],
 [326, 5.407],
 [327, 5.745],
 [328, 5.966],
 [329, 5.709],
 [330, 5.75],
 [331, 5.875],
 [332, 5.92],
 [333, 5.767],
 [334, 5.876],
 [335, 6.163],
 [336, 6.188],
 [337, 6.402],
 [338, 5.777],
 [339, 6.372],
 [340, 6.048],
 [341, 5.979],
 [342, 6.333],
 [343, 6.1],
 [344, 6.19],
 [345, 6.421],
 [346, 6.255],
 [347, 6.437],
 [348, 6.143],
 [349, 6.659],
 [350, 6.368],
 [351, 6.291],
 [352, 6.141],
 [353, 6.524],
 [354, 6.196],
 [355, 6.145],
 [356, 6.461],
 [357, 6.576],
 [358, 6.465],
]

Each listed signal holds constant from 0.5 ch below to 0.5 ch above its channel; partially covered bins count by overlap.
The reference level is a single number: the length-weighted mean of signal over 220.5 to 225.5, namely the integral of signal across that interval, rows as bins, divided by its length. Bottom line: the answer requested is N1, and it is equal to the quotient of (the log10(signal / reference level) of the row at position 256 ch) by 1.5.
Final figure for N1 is 0.001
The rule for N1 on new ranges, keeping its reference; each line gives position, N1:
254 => -0.010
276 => 0.004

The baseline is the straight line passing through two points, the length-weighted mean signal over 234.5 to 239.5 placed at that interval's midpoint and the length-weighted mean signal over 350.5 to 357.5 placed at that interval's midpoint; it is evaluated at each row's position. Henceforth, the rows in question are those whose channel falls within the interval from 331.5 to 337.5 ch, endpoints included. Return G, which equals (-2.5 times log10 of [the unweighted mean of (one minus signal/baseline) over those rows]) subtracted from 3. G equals -0.5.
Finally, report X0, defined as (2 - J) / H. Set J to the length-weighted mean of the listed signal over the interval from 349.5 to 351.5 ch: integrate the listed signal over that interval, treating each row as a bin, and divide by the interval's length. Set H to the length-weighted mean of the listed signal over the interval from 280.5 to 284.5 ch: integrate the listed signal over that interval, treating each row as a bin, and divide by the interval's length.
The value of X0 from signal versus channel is -0.68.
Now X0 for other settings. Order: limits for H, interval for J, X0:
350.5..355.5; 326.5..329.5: -0.61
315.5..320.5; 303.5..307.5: -0.64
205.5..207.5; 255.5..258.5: -0.70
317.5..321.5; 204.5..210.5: -0.82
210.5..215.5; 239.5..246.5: -0.67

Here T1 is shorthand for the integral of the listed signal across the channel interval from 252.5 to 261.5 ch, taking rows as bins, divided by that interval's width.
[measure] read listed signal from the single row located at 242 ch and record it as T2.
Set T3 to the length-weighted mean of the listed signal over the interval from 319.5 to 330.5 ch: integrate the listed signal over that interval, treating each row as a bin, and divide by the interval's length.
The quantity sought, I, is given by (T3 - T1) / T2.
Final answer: -0.12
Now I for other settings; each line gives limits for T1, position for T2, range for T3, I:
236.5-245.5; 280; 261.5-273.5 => 0.02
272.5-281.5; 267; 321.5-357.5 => -0.04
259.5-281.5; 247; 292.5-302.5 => -0.07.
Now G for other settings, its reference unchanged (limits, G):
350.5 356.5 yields -2.5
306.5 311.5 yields 1.2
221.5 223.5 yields -2.3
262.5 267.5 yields -3.4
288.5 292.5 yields -2.4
